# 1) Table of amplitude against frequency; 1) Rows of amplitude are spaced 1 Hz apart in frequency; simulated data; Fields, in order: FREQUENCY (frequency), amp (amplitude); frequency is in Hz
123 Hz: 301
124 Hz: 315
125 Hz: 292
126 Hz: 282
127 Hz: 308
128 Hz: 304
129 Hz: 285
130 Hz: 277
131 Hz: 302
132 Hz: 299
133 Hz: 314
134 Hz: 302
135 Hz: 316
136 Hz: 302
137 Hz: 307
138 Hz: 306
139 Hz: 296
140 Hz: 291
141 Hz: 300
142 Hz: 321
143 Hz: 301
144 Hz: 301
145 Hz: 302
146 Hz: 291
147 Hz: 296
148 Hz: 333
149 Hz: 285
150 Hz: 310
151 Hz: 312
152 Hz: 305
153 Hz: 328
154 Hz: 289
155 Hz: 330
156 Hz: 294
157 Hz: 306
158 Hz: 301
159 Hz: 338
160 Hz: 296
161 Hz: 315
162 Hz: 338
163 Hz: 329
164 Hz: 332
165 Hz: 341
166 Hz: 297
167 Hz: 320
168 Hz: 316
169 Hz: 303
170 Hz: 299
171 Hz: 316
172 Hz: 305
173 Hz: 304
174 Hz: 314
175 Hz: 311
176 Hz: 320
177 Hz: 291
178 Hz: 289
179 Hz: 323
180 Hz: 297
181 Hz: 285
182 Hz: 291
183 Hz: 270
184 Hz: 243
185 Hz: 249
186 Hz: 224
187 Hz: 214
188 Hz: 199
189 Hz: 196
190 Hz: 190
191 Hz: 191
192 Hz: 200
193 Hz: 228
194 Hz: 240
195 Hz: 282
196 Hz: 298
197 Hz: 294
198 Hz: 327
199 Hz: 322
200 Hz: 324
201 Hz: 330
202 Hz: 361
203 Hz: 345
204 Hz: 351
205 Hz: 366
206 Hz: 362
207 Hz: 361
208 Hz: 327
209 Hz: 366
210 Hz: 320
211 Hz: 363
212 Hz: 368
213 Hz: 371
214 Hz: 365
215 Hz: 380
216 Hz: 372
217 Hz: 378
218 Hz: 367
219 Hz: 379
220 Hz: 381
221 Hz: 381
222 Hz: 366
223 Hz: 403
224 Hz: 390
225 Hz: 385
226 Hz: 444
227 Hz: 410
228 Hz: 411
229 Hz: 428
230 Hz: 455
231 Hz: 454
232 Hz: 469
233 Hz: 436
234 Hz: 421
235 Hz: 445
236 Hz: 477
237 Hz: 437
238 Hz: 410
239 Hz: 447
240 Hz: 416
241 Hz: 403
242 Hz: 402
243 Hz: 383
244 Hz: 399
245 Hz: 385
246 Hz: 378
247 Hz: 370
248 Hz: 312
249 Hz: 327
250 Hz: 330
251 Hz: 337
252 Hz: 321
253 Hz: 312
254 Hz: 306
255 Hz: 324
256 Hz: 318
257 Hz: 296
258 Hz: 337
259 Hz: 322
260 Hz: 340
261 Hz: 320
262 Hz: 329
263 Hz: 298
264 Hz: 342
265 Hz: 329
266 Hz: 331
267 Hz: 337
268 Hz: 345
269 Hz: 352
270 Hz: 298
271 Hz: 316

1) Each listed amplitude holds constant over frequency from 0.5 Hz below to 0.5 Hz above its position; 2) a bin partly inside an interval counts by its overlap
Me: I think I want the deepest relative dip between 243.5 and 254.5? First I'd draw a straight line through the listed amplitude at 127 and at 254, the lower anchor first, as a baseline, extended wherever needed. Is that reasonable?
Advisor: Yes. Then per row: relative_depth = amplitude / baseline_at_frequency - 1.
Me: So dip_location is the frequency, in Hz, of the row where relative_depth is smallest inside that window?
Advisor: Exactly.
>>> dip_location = 254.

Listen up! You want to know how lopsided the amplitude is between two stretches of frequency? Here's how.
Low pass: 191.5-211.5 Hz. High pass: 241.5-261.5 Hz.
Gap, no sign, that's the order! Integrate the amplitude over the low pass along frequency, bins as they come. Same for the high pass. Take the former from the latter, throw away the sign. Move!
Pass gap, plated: 452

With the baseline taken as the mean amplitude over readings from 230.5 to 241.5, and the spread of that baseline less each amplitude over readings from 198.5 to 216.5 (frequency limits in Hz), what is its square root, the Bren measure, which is 4.4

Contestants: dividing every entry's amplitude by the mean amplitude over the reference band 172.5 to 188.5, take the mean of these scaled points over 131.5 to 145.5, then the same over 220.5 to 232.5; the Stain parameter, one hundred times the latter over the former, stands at 137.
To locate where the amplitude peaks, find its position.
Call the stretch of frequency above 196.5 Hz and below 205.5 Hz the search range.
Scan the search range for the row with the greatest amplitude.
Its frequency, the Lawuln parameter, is 205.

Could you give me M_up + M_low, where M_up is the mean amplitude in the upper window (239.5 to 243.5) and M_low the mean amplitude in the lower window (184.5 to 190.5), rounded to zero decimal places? 613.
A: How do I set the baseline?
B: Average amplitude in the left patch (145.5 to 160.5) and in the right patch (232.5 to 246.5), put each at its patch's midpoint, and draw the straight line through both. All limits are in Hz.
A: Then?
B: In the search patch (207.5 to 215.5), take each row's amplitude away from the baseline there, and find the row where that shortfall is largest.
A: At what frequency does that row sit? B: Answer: 210 Hz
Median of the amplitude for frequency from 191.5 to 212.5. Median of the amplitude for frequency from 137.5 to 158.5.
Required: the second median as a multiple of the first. 0.92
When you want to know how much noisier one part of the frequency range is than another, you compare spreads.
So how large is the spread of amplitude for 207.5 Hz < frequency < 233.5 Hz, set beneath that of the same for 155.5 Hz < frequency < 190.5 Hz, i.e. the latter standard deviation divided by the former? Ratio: 1.1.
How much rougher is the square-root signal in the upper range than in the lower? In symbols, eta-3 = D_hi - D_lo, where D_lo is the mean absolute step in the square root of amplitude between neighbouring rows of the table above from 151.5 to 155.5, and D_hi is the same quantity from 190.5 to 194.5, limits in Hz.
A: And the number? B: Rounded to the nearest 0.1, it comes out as -0.4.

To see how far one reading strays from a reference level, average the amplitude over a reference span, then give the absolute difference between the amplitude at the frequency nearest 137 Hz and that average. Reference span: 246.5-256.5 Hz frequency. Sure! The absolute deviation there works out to 19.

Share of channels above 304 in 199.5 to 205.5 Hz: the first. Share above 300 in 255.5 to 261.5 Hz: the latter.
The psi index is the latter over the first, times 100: 83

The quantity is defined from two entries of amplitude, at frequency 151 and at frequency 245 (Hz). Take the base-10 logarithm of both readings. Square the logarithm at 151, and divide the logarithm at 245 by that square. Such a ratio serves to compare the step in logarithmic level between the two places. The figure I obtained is 0.416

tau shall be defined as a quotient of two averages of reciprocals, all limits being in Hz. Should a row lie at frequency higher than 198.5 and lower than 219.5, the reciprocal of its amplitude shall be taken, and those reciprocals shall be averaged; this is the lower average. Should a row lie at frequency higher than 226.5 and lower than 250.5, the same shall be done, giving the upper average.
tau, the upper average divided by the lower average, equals 0.88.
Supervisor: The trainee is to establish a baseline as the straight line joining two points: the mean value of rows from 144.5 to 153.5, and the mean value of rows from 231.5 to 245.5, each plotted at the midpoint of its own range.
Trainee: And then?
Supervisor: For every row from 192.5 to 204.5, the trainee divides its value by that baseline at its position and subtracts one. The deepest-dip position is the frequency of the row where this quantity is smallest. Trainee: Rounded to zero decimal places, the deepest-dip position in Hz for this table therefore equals 193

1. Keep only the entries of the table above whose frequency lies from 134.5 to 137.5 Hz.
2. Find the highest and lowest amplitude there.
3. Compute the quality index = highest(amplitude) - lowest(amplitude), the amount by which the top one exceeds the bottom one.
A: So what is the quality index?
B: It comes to 14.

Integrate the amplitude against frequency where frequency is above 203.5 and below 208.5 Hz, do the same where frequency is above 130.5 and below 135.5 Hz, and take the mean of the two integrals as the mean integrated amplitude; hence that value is 1650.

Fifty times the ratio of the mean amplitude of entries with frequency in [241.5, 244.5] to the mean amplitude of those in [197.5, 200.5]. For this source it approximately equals 61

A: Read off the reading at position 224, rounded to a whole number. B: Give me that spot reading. 390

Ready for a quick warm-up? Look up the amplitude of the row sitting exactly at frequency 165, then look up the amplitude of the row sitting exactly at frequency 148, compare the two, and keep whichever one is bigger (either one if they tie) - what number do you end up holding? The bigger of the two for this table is 341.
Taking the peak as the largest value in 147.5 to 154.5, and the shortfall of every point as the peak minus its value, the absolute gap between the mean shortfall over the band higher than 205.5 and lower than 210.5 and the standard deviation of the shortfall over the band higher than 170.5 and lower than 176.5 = 20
